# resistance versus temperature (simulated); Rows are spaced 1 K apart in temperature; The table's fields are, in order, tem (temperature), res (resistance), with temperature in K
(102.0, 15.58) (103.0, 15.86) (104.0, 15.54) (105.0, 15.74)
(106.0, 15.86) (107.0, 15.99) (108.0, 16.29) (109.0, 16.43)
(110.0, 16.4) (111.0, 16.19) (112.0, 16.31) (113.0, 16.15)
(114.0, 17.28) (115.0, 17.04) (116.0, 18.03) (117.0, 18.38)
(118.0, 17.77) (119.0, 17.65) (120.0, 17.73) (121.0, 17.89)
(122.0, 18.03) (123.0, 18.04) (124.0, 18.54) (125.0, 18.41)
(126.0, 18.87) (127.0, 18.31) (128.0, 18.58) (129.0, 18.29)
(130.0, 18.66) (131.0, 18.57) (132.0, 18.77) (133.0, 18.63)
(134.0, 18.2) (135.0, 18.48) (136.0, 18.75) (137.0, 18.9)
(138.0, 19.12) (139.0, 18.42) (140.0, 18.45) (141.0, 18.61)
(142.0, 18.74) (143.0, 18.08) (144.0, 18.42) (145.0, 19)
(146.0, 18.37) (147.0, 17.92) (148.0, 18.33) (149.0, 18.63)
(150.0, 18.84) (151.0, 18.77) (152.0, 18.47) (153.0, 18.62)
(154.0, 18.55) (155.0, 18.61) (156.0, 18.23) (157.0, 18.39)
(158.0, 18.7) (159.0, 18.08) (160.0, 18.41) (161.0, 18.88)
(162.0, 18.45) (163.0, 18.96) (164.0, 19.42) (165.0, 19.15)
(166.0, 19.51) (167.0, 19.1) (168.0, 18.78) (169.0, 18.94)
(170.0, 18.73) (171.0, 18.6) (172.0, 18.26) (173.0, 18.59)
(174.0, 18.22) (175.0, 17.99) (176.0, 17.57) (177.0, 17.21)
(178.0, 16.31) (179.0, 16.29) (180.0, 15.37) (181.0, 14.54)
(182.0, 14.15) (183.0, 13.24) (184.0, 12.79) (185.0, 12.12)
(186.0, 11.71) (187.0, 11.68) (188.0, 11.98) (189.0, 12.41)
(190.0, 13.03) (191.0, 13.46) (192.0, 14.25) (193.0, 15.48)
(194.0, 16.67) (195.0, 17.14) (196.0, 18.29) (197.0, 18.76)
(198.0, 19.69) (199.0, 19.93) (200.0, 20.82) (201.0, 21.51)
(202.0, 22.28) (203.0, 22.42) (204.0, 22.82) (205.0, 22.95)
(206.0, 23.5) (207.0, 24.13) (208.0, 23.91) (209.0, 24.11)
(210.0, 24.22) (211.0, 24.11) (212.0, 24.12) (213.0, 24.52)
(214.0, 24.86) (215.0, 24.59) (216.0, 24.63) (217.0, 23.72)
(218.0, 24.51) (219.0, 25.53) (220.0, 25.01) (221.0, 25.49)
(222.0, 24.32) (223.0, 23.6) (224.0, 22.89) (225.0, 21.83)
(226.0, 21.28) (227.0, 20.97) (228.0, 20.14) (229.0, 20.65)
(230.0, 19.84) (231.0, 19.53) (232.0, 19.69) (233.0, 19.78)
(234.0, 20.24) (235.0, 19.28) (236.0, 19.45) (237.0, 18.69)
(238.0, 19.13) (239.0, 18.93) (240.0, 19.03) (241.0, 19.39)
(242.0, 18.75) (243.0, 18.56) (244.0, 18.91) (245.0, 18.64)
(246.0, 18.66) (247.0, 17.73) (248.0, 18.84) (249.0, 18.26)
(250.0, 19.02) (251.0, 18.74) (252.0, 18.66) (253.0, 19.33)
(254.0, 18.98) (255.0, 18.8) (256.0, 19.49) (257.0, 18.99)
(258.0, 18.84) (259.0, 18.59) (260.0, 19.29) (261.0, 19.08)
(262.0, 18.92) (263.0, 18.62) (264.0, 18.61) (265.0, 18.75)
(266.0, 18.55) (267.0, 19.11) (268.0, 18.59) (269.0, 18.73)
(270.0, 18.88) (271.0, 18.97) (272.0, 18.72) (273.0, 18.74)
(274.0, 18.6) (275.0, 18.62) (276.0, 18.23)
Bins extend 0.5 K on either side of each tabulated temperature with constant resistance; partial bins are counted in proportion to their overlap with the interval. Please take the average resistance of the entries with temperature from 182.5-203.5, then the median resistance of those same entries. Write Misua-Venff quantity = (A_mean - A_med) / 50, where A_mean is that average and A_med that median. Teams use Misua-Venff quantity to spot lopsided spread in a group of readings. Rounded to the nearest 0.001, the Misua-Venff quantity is 0.014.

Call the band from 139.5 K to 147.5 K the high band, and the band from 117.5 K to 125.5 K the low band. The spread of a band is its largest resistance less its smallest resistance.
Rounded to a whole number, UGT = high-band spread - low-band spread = 0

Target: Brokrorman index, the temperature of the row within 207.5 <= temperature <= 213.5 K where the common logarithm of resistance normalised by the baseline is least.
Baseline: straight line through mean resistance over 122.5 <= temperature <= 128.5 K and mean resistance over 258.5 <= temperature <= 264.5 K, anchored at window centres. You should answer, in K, 208.0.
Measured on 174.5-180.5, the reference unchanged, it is 180.0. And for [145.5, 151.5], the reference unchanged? 147.0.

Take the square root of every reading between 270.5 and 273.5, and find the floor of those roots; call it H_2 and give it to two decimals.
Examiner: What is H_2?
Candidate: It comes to 4.33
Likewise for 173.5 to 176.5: 4.19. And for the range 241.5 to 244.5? 4.31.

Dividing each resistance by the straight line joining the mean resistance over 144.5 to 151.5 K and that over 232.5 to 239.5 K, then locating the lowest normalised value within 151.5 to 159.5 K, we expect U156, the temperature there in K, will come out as 159.0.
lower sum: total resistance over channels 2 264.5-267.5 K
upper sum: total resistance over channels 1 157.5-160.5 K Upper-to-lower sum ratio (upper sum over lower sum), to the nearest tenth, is 1.0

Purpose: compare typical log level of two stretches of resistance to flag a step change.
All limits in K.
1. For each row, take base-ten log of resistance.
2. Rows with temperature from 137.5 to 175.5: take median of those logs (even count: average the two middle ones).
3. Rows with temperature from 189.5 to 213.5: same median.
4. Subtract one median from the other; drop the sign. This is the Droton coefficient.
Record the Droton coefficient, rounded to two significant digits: 0.071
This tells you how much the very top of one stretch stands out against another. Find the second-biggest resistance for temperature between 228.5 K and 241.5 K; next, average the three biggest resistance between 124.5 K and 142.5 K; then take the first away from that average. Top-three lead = -1.3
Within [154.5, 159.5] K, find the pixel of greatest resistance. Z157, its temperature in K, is 158.0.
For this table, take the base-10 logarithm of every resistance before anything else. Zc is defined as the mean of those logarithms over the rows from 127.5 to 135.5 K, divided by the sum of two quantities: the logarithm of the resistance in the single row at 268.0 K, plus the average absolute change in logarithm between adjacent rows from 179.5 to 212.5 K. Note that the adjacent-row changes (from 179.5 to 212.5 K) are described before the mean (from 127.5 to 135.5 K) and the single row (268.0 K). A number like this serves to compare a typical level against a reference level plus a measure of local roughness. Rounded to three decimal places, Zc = 0.988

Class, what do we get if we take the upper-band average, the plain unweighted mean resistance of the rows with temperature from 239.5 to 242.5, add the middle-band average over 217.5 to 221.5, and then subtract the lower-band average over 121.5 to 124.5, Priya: 26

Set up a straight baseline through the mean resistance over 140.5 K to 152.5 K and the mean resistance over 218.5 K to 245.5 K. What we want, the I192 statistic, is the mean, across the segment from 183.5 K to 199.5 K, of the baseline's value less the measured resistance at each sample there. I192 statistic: 4.7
